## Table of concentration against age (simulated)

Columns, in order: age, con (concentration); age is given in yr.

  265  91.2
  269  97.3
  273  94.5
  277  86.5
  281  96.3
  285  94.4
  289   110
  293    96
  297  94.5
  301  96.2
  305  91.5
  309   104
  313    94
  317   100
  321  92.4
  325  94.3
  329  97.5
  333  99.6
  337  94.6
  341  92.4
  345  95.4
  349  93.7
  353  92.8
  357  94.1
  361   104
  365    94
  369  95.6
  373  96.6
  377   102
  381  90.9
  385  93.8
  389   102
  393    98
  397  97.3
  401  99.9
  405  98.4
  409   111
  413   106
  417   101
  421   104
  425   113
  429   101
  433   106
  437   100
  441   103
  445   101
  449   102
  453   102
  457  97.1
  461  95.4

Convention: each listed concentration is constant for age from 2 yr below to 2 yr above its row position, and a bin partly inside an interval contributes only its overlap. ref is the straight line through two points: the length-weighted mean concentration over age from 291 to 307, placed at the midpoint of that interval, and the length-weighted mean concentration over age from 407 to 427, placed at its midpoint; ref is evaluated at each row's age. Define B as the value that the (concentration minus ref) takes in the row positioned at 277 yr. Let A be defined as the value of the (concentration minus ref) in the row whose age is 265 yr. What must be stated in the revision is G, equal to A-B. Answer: 6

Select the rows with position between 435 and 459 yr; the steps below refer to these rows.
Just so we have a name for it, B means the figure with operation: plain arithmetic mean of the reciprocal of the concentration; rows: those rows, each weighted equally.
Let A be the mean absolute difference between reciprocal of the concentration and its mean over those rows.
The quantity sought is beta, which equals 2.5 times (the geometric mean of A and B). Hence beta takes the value 0.0031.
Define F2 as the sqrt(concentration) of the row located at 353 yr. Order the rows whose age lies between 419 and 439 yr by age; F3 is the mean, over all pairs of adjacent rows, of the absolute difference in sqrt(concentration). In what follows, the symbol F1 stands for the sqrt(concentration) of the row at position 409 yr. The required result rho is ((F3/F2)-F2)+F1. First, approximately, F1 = 10.5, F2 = 9.6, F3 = 0.39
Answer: 0.94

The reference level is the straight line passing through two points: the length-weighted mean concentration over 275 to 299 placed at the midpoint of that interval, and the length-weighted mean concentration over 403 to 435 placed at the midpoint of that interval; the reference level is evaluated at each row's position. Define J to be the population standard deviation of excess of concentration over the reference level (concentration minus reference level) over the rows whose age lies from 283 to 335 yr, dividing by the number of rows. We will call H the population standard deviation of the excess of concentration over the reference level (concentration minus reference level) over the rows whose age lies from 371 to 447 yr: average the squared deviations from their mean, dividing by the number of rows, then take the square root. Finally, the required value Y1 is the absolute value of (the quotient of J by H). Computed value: 1.1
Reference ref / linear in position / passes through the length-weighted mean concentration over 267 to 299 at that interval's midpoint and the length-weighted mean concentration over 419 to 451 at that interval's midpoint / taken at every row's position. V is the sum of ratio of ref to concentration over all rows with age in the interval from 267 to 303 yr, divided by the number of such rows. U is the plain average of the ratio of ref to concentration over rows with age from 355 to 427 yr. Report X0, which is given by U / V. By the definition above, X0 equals 1.01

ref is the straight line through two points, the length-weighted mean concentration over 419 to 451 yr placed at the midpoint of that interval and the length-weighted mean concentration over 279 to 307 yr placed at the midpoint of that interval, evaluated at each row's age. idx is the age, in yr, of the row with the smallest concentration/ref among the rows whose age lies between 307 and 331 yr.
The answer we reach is 321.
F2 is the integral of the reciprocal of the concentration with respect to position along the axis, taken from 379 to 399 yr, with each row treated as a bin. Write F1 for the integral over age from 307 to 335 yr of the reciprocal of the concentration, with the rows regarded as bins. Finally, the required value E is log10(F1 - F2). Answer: -1.10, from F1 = 0.29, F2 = 0.208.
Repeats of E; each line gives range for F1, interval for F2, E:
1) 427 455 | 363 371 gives -0.72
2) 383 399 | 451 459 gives -1.08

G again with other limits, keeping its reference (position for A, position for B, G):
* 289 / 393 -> 23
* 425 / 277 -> 11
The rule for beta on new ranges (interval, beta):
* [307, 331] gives 0.0049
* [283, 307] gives 0.0052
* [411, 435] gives 0.0041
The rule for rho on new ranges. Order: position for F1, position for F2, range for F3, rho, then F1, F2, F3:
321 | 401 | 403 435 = -0.35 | 9.6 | 10.0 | 0.36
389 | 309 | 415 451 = -0.07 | 10.1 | 10.2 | 0.25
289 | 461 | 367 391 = 0.75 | 10.5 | 9.8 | 0.29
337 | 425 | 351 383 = -0.88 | 9.7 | 10.6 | 0.29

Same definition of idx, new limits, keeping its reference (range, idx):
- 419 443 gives 437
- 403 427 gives 405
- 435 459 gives 457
